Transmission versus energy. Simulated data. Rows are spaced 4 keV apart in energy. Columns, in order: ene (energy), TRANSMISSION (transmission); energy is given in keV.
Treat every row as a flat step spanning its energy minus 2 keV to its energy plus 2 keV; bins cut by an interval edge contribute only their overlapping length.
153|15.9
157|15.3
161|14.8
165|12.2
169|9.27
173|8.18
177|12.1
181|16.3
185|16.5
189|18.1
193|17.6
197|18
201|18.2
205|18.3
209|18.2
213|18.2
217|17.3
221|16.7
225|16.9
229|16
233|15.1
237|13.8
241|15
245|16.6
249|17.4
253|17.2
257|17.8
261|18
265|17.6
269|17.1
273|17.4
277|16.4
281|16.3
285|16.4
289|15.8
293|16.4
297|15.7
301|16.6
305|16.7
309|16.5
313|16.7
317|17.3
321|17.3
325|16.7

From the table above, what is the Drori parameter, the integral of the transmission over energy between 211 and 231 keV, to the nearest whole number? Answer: 340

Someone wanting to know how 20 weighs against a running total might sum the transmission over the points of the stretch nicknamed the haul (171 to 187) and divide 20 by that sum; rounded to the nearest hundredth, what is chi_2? 0.38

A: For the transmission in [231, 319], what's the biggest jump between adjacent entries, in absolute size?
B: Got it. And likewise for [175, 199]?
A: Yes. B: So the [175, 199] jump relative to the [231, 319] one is 2.6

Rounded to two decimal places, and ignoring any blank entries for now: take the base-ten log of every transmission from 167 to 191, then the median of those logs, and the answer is 1.15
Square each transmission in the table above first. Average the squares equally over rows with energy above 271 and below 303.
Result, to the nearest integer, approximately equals 268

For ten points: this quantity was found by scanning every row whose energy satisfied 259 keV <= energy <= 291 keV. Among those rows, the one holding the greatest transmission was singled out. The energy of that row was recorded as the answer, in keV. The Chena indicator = 261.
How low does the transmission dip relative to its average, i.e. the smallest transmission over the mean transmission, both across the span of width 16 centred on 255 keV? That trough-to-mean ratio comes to 0.977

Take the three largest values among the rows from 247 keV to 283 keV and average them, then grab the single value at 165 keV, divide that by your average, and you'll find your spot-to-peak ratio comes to 0.69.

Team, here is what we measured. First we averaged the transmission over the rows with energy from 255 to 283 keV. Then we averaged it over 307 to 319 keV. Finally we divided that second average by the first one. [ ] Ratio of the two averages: 0.98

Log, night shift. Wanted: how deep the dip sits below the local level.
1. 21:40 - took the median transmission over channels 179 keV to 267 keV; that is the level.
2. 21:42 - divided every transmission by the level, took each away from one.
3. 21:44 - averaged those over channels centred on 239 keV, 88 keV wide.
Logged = 0.021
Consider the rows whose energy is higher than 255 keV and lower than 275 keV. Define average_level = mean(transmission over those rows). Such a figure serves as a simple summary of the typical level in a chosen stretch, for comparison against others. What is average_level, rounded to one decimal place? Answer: 17.6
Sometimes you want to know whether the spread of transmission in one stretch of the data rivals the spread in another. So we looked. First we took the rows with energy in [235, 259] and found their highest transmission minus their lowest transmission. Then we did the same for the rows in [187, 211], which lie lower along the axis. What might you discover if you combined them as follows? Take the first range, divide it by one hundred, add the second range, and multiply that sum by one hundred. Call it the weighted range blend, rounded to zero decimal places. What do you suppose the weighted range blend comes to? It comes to 74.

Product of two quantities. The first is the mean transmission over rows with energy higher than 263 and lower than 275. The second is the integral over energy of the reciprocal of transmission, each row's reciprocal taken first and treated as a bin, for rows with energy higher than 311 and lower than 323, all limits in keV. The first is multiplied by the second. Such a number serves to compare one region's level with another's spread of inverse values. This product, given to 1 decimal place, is 12.2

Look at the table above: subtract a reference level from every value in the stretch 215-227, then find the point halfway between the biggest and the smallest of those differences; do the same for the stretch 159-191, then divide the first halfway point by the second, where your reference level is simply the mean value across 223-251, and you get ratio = -0.44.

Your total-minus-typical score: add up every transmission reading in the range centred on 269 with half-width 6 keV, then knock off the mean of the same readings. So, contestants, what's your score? 34.7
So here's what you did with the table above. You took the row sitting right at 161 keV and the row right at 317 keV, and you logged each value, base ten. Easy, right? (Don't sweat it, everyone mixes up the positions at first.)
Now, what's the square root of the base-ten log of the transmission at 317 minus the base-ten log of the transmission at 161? 0.26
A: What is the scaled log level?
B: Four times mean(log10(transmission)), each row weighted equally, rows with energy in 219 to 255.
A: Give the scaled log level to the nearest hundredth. 4.82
